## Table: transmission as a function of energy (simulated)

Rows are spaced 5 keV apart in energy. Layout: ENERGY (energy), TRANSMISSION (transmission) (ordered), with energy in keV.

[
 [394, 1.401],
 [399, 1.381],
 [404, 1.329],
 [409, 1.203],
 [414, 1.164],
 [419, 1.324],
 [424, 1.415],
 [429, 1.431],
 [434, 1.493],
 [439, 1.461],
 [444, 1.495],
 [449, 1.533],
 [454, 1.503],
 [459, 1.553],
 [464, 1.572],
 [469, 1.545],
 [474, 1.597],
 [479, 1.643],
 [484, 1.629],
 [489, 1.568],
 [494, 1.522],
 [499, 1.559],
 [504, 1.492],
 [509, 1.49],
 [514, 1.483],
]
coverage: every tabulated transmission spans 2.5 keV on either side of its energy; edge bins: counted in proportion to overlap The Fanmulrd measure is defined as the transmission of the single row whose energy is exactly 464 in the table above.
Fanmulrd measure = 1.572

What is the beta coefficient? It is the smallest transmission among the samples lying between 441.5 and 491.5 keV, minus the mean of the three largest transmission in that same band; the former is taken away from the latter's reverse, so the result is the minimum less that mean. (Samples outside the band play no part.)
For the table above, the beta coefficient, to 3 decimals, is -0.128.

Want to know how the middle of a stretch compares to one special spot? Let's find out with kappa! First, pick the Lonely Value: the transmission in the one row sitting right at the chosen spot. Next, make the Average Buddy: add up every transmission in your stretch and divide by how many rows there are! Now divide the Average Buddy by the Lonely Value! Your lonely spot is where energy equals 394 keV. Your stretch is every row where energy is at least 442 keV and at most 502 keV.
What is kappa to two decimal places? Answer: 1.11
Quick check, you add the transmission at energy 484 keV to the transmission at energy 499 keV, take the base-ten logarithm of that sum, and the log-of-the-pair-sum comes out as 0.504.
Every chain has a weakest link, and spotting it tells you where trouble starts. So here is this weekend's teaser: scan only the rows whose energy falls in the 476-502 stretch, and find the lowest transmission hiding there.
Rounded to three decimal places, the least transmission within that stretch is 1.522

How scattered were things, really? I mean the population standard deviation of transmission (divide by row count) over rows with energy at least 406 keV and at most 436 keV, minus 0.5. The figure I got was -0.379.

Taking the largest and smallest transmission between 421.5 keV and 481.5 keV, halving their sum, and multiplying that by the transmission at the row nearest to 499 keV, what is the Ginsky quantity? 2.38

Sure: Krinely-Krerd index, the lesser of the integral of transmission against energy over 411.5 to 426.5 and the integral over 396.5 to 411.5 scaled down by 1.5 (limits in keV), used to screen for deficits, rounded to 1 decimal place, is 13.0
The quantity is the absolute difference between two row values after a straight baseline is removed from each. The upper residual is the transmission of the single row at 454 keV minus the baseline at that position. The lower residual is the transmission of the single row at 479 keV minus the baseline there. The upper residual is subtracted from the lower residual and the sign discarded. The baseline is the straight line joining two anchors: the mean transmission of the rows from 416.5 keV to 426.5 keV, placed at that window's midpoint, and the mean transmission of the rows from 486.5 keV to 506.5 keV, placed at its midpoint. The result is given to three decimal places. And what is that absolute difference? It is 0.085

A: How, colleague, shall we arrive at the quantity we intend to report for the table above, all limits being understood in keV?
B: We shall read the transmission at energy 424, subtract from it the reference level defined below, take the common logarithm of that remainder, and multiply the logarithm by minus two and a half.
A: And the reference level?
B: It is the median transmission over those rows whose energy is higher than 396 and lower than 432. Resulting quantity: 2.7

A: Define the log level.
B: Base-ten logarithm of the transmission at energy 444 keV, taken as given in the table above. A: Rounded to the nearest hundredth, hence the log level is 0.17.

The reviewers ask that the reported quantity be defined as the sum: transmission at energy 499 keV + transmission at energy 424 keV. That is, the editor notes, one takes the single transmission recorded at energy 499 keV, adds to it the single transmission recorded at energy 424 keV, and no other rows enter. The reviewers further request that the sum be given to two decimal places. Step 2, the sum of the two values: 2.97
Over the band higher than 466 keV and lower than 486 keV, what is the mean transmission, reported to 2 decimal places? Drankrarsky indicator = 1.60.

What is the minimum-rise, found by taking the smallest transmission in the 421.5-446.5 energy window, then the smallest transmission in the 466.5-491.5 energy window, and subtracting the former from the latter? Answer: 0.13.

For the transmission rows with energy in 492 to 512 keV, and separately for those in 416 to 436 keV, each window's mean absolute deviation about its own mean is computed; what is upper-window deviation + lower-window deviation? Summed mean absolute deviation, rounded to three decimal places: 0.071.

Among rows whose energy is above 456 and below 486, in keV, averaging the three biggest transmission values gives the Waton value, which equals 1.62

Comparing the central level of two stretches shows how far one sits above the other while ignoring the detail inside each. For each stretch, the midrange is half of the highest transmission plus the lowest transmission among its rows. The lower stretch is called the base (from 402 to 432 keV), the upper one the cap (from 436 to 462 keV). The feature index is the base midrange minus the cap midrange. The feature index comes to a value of -0.21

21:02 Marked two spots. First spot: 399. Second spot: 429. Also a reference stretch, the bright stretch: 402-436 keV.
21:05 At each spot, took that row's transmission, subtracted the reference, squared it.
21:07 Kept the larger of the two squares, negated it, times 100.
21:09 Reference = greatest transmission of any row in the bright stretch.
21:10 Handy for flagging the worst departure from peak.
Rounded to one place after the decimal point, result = -1.3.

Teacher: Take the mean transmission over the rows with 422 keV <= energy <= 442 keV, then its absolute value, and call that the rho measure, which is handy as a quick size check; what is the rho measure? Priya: 1.45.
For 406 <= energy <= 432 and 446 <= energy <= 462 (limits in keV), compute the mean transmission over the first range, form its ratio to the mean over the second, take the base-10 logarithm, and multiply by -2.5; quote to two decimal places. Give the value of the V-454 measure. 0.17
